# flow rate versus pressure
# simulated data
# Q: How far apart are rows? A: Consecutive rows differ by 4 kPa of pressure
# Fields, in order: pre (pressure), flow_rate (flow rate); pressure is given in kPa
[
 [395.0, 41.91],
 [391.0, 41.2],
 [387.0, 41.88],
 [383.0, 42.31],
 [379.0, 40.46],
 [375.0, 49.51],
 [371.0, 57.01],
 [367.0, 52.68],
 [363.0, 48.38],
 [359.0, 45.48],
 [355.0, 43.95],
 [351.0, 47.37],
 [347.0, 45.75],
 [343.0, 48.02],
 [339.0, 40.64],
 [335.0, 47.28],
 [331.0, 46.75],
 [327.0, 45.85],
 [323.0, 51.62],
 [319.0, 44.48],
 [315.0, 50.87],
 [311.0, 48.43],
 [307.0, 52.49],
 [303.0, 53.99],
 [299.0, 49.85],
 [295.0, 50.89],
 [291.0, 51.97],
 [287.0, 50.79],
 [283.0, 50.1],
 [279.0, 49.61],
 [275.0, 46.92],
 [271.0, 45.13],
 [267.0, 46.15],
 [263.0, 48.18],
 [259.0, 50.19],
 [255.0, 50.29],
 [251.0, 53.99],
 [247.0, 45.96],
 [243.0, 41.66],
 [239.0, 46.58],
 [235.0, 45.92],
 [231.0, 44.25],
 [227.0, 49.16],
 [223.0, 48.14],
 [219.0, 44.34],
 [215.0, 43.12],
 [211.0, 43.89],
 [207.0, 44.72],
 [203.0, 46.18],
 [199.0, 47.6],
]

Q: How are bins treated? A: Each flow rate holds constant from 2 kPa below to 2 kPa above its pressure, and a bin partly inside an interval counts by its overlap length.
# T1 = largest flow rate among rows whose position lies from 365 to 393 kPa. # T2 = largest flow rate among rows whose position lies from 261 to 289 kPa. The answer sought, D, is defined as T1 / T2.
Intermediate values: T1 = 57.01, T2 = 50.79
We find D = 1.12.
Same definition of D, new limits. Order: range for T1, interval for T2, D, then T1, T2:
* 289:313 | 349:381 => 0.95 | 53.99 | 57.01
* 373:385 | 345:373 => 0.87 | 49.51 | 57.01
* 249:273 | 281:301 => 1.04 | 53.99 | 51.97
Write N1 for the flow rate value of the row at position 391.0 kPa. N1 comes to 41.2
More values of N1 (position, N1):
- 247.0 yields 45.96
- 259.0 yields 50.19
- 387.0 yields 41.88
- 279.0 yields 49.61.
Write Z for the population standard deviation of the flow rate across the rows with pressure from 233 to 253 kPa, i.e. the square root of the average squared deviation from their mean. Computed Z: 4.0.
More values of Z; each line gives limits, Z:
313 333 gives 2.8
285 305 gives 1.4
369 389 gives 6.2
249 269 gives 2.6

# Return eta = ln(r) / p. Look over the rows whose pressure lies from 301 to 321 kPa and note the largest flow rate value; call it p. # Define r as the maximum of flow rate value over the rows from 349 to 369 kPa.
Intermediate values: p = 53.99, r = 52.68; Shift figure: 0.0734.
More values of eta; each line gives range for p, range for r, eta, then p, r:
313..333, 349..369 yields 0.0768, 51.62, 52.68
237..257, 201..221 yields 0.0710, 53.99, 46.18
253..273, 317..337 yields 0.0784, 50.29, 51.62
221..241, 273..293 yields 0.0804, 49.16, 51.97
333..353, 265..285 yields 0.0815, 48.02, 50.1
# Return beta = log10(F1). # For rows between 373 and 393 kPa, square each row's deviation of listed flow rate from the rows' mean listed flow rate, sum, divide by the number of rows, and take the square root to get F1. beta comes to 0.52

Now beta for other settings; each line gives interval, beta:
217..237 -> 0.30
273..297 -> 0.20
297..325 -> 0.46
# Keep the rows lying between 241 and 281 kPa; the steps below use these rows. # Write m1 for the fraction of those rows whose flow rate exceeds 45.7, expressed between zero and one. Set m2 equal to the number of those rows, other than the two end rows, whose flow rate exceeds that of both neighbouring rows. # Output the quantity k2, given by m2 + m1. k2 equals 1.8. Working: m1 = 0.80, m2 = 1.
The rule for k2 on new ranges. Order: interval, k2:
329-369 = 3.7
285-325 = 3.9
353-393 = 2.4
